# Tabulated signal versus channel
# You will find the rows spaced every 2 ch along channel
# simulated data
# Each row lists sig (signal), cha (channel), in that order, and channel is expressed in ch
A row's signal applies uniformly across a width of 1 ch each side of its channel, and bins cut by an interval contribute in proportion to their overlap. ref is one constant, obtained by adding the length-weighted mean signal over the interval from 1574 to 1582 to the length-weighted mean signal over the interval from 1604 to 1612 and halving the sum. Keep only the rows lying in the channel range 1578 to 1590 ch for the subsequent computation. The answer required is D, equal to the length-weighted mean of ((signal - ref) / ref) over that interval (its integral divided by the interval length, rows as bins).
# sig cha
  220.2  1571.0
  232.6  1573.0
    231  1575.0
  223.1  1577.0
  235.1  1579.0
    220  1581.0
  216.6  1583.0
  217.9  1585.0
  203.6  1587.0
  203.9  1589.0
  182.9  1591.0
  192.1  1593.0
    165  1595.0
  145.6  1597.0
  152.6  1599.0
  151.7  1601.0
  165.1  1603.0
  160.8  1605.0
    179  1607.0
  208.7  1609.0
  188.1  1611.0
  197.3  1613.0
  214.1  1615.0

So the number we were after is 0.05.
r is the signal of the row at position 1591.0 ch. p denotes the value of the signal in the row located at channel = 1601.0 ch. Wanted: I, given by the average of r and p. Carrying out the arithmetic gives 167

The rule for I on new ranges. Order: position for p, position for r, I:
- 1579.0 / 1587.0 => 219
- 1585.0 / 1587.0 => 211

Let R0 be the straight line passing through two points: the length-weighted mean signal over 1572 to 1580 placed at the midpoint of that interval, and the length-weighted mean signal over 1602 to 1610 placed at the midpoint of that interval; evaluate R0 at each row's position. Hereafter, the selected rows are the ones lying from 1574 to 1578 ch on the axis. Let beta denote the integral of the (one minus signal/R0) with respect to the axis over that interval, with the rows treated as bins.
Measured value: 0.06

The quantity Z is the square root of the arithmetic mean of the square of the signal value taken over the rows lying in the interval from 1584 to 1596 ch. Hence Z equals 195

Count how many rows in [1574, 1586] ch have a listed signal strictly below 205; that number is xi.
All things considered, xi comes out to 0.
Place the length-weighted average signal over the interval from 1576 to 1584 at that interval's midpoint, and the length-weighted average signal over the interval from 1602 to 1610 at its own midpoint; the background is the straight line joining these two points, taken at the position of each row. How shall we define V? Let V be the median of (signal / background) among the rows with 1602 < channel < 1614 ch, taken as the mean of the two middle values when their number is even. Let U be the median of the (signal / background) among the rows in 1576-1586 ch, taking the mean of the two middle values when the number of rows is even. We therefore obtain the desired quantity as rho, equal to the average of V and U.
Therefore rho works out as 1.03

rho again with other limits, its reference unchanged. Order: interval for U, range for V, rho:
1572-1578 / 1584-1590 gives 0.98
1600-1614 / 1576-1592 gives 1.00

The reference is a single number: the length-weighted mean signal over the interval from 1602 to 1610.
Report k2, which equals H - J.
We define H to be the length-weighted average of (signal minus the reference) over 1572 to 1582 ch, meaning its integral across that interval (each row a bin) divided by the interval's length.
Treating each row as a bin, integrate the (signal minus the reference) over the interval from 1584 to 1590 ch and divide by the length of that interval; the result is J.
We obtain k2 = 20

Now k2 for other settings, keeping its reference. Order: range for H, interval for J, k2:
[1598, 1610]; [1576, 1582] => -56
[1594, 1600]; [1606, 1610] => -39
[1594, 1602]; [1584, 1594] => -46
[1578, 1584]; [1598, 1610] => 54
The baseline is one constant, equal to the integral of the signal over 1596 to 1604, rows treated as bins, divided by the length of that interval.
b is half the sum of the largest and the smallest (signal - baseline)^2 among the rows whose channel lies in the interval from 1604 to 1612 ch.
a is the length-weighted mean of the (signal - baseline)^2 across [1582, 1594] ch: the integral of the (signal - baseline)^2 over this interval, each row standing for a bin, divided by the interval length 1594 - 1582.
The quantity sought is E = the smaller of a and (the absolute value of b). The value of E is 1535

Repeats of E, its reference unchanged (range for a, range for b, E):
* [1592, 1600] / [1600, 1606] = 67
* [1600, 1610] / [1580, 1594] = 768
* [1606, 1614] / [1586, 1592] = 1682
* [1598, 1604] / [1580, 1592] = 45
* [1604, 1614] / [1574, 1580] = 1357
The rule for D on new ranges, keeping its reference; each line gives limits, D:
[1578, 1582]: 0.11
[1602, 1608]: -0.18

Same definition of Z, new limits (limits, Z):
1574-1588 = 221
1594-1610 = 167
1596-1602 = 150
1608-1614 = 198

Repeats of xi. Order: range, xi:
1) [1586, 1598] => 6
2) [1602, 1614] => 5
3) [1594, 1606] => 6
